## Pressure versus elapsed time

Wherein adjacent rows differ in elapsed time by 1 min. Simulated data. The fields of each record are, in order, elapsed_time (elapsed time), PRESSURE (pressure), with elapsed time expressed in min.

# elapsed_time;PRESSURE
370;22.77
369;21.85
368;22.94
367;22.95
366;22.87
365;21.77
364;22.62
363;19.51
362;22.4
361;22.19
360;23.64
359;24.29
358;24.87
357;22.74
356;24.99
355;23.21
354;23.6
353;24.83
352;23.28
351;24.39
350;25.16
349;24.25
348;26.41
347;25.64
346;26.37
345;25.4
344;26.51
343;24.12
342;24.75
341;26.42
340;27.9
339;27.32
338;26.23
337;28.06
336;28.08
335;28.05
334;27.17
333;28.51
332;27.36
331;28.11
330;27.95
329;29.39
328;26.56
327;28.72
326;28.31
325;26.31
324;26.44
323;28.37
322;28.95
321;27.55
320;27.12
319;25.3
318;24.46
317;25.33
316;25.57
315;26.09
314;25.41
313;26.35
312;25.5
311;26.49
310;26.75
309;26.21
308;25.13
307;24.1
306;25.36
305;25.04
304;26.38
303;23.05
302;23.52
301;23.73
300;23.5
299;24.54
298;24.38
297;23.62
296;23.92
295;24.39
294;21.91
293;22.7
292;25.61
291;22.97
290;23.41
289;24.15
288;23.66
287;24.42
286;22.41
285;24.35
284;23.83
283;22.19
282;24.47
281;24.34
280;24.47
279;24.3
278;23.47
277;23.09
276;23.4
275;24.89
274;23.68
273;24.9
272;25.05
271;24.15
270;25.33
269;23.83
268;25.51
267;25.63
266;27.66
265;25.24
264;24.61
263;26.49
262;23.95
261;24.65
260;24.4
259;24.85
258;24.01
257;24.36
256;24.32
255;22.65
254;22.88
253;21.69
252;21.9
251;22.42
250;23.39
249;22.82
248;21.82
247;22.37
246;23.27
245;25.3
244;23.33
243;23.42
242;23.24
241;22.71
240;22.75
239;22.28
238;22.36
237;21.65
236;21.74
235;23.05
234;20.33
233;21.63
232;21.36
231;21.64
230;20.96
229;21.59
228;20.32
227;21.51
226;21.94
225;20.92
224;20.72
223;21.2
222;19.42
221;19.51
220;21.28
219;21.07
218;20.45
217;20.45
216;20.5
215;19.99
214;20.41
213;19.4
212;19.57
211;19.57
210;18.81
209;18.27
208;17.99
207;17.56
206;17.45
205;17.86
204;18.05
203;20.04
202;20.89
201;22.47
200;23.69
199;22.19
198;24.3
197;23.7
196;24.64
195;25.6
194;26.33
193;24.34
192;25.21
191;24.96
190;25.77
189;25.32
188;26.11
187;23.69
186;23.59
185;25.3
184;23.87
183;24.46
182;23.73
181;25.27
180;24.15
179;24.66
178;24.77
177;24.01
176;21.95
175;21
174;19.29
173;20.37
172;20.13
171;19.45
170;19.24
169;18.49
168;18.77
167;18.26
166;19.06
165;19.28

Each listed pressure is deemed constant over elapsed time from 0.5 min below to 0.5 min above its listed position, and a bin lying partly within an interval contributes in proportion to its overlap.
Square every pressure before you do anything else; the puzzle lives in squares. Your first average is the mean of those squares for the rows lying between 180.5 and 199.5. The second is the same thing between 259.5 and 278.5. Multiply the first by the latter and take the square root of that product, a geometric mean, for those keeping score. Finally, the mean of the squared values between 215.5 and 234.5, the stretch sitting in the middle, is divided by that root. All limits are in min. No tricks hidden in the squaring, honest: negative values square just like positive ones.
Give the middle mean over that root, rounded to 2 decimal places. 0.71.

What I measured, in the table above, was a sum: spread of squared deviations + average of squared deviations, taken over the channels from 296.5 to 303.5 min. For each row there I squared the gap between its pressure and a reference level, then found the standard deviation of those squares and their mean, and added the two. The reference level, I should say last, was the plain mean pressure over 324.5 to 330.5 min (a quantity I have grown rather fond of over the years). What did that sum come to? 21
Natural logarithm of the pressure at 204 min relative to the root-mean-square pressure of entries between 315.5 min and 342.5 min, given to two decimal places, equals -0.41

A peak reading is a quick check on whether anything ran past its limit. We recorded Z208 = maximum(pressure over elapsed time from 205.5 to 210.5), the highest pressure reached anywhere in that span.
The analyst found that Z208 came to 18.81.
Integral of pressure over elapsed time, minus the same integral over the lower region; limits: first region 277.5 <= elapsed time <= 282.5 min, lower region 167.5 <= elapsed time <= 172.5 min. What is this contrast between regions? 25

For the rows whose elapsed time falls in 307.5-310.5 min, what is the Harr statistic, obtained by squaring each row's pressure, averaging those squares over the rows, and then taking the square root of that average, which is 26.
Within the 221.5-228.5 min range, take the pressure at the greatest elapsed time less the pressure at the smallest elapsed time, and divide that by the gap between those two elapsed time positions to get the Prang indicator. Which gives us 0.15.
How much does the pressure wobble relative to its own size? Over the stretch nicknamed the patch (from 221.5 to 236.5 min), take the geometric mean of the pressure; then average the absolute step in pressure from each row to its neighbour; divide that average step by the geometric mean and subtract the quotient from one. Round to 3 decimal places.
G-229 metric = 0.954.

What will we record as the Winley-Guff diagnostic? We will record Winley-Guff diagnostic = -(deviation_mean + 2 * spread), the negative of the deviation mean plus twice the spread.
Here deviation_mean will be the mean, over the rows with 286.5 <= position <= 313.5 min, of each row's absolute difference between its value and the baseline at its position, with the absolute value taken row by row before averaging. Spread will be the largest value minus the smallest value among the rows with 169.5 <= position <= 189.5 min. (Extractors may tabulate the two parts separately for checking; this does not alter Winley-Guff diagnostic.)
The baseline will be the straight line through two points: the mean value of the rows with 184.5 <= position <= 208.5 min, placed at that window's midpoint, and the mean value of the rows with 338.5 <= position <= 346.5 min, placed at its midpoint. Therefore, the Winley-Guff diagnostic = -15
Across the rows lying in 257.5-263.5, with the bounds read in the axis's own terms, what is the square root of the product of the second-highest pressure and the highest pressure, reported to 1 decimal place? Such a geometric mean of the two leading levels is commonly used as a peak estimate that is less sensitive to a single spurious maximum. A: 25.7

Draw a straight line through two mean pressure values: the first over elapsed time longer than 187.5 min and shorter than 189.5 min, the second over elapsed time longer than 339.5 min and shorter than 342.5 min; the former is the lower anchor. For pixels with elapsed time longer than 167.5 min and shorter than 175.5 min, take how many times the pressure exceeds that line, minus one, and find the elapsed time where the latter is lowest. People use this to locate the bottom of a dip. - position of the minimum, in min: 169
